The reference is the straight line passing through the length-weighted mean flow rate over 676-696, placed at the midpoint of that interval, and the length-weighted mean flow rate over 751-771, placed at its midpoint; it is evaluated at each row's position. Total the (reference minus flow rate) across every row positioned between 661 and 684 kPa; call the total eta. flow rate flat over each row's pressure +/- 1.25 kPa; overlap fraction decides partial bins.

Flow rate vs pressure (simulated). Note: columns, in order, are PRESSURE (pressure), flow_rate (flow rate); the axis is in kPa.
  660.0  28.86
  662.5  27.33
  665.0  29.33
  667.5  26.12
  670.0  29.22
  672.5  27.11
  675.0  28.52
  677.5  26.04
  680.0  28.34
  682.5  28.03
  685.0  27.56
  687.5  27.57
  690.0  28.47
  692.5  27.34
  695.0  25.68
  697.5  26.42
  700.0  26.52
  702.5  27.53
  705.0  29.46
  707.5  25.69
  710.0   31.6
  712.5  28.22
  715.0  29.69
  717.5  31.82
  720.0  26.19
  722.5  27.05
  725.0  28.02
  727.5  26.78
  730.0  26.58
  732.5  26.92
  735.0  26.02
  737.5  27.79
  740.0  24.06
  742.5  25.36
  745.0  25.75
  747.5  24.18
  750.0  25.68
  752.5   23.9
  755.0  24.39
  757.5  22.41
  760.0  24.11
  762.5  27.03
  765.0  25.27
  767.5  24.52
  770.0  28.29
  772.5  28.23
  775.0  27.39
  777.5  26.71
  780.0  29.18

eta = 1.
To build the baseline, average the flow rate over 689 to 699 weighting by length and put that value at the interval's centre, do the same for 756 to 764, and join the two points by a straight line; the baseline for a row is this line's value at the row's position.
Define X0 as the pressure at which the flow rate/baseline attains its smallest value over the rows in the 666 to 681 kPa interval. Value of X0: 667.5 kPa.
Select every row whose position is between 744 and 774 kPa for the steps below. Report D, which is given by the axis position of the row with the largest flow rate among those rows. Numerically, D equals 770.0 kPa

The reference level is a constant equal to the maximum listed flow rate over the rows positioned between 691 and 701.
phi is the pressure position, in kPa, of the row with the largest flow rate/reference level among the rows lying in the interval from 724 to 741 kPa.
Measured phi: 725.0 kPa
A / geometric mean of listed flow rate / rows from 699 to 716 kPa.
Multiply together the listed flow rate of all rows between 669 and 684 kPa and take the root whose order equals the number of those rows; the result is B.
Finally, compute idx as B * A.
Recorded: 789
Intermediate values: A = 28.3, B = 27.9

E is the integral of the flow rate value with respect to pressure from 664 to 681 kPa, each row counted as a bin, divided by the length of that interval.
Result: 27.8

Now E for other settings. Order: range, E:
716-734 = 27.6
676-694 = 27.6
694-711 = 27.5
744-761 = 24.3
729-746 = 26.1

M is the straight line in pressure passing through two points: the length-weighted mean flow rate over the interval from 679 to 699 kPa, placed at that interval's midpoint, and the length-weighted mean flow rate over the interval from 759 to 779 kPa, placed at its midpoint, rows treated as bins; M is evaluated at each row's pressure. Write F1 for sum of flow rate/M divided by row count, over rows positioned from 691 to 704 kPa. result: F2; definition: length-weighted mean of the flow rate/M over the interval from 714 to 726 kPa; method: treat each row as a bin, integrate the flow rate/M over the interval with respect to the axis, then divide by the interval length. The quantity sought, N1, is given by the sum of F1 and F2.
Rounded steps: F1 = 0.98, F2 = 1.05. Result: 2.03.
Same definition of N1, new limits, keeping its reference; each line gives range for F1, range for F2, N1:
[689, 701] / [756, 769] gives 1.91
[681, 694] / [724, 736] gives 2.01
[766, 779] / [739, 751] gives 1.96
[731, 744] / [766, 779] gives 1.99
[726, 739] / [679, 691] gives 2.02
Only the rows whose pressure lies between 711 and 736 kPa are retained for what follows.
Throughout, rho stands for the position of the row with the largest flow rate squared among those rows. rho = 717.5 kPa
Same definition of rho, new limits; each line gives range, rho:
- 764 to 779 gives 770.0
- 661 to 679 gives 665.0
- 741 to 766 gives 762.5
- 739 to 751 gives 745.0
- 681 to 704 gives 690.0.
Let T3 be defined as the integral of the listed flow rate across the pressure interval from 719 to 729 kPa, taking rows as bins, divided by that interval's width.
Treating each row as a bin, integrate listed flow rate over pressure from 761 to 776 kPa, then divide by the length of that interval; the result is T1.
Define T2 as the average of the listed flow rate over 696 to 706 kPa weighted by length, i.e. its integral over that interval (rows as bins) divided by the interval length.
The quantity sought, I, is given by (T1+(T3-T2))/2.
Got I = 13.2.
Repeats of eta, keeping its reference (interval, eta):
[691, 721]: -15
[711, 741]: -16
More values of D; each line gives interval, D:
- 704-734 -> 717.5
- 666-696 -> 670.0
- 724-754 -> 725.0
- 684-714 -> 710.0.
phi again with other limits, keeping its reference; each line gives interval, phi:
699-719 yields 717.5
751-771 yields 770.0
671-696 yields 675.0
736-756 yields 737.5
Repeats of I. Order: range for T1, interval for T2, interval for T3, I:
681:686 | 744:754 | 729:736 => 14.8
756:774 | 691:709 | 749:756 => 11.6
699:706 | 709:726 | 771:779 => 13.2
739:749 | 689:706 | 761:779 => 12.2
